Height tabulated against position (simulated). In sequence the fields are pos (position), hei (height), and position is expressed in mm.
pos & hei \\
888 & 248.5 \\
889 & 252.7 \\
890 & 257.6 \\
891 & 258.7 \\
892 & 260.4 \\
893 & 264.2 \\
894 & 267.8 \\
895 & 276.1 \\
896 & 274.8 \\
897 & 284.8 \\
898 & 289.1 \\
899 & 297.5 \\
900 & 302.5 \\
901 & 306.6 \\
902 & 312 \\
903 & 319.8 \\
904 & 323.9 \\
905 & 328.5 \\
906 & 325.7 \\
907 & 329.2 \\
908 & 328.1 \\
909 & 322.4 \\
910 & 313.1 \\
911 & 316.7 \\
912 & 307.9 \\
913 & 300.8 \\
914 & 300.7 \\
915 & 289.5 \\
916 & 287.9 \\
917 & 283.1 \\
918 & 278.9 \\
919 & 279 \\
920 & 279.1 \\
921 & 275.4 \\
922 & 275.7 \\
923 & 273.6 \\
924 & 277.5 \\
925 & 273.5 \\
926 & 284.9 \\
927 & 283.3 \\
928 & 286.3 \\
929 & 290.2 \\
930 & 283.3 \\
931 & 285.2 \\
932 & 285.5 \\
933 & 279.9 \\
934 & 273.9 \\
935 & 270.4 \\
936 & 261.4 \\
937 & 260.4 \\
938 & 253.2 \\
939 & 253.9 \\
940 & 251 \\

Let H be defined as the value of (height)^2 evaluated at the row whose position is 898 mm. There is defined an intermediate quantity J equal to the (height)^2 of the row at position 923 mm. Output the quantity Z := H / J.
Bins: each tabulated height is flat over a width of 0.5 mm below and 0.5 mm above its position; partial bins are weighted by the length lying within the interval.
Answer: 1.12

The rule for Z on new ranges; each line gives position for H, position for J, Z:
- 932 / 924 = 1.06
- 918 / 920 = 1.00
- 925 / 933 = 0.95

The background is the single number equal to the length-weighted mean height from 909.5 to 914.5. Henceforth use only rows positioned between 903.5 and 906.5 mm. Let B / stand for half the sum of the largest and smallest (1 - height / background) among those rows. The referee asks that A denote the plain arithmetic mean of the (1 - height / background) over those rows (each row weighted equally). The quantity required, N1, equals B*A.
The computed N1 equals 0.004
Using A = -0.059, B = -0.06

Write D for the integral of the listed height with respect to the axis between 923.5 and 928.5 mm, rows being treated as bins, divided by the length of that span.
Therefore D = 281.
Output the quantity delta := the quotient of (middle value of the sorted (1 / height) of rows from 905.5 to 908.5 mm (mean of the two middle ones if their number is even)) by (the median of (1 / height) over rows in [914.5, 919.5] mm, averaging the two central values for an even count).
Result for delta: 0.86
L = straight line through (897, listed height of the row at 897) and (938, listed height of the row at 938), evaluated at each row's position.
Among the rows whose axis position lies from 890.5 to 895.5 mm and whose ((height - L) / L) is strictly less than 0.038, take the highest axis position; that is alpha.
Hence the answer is 895 mm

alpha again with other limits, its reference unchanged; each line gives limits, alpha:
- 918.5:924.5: 923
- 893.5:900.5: 898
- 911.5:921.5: 921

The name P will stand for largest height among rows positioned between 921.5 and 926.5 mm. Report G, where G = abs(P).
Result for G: 285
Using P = 284.9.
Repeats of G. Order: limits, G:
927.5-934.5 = 290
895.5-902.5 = 312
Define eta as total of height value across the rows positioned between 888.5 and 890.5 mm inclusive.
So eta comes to 510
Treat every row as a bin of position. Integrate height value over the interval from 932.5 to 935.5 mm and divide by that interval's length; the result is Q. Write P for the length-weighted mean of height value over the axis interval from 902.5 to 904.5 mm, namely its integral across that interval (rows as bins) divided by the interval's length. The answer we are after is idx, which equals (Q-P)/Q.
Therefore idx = -0.17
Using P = 322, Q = 275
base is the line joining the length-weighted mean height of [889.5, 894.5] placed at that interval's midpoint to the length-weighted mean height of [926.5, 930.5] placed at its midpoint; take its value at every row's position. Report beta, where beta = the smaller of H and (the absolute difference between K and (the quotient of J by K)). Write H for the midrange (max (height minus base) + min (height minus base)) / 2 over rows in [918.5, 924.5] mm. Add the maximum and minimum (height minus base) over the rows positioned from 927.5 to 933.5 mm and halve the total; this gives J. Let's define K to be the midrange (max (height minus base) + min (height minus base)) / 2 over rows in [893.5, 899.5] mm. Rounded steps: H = -5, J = -2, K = 18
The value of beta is -5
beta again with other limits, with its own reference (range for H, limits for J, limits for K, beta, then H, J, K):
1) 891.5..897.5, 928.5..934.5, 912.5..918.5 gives 9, 9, -6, 13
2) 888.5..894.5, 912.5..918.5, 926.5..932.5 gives -1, -1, 13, 0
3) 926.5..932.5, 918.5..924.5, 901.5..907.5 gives 0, 0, -5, 51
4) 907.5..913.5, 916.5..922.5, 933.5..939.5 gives 27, 41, 0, -27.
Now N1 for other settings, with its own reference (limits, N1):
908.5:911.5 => 0.001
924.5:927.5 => 0.008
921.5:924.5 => 0.011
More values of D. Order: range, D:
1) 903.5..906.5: 326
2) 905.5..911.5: 323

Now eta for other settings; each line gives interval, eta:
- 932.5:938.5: 1599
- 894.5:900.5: 1725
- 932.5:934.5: 554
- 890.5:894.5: 1051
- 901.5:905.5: 1284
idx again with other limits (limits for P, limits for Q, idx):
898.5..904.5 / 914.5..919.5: -0.09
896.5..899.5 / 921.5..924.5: -0.05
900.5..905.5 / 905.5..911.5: 0.01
